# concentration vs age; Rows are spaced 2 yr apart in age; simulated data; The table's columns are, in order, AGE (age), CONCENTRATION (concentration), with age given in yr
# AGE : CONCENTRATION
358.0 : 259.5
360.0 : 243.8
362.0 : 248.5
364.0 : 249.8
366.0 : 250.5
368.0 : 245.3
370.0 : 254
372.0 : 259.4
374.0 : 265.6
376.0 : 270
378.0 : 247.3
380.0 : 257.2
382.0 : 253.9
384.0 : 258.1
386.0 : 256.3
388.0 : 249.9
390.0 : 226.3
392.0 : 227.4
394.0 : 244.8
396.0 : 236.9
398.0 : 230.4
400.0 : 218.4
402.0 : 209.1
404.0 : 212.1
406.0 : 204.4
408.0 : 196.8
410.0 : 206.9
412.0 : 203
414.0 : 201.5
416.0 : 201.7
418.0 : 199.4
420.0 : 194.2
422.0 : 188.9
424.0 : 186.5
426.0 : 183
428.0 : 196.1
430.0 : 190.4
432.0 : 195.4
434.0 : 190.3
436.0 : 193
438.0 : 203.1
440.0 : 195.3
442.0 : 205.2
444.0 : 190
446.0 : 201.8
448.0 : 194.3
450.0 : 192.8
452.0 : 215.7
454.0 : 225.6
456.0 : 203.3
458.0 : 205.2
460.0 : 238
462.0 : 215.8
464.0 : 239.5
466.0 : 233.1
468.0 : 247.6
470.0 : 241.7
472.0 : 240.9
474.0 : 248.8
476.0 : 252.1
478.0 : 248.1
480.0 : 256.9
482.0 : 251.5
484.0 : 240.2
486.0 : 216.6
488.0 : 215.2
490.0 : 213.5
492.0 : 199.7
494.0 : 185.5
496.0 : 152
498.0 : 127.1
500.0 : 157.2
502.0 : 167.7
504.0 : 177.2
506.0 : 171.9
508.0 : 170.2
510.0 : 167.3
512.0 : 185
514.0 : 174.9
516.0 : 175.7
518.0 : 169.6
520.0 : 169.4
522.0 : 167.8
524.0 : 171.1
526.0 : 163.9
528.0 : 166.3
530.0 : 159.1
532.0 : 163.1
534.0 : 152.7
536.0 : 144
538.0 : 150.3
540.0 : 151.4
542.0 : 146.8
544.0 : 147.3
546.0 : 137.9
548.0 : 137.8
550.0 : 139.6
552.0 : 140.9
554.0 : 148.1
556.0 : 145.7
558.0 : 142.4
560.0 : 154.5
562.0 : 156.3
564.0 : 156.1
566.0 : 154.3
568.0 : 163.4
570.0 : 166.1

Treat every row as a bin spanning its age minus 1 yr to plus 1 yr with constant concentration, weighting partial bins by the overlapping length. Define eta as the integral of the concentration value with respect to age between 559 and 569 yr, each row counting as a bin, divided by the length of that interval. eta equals 157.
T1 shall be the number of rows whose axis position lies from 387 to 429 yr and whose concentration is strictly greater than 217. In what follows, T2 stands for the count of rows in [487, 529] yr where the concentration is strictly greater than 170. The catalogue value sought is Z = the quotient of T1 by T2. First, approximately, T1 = 7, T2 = 11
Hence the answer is 0.6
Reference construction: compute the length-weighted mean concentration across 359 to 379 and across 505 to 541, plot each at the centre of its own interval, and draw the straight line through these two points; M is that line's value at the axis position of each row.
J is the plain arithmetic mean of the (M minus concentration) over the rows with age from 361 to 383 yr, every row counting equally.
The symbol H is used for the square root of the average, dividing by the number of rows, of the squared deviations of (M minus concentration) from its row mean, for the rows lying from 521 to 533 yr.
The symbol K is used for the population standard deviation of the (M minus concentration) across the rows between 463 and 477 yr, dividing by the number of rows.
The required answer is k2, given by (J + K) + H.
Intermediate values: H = 2.7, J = -3.0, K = 8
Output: 8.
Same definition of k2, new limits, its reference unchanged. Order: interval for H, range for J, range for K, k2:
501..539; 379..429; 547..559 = 27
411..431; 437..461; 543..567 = 17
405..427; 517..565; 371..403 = 19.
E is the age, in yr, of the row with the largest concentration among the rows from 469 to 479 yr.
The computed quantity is 476.0 yr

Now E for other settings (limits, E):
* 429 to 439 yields 438.0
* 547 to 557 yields 554.0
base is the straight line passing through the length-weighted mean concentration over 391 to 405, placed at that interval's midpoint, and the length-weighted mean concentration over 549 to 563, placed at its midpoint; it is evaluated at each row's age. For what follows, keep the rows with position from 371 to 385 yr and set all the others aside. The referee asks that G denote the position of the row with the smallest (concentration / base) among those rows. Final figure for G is 378.0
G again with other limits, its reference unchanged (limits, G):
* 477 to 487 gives 486.0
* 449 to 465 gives 450.0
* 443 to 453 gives 444.0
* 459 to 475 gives 462.0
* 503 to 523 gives 510.0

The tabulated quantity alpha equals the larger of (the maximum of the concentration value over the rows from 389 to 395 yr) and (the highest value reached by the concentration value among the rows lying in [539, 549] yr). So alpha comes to 245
